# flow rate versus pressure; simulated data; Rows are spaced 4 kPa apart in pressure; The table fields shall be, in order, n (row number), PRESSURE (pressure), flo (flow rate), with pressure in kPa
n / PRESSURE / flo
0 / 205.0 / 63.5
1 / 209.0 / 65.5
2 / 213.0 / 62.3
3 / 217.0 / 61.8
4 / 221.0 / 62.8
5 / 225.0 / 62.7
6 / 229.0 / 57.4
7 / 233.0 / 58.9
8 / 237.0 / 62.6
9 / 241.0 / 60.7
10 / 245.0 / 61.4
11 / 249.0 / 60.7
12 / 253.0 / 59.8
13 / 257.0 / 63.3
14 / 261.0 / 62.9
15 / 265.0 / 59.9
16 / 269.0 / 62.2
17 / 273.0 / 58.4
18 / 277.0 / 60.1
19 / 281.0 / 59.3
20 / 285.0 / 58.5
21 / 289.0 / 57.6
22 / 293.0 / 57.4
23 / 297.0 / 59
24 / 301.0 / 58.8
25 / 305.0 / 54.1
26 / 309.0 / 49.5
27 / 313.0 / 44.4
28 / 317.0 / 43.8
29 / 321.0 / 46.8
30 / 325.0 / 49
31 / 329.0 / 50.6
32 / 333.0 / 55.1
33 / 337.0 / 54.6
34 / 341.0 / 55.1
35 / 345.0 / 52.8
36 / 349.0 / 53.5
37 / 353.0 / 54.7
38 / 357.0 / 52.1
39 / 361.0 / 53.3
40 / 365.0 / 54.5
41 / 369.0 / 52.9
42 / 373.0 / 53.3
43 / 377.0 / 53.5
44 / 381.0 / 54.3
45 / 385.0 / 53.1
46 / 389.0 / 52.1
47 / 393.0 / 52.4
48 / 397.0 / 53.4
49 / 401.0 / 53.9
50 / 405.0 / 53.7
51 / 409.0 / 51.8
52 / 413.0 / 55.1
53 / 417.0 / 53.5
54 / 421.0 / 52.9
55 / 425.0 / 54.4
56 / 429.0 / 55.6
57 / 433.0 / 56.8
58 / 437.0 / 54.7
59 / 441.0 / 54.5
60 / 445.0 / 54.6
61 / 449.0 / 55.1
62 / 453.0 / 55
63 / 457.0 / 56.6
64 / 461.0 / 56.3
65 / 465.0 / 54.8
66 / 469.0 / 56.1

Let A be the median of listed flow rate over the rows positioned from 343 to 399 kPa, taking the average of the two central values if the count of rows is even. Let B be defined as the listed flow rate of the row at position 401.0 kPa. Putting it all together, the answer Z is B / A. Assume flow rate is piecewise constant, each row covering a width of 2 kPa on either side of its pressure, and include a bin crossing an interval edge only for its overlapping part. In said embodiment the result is 1.01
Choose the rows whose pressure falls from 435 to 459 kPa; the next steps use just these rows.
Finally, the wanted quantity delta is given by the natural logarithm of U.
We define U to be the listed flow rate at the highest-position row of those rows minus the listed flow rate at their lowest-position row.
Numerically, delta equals 0.6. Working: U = 2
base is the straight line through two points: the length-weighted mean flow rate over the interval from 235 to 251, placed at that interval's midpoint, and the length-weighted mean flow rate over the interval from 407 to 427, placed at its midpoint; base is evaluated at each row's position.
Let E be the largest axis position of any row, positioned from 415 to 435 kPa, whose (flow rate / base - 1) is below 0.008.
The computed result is 421.0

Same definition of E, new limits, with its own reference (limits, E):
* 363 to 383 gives 381.0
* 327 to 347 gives 345.0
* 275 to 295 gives 293.0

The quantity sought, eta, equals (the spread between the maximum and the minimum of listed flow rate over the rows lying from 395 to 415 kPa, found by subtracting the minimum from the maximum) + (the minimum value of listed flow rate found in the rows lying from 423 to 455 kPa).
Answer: 57.7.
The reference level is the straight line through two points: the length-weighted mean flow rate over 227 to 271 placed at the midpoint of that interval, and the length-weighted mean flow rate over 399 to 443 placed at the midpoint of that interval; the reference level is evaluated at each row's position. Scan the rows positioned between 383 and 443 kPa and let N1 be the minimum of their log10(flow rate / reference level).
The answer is -0.027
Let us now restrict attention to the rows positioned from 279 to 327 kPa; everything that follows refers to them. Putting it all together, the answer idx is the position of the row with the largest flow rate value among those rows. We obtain 281.0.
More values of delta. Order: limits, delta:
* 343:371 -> -2.3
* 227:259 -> 1.8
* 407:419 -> 0.5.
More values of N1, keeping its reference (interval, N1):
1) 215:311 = -0.073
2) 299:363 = -0.124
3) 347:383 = -0.037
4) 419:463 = -0.011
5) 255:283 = -0.011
